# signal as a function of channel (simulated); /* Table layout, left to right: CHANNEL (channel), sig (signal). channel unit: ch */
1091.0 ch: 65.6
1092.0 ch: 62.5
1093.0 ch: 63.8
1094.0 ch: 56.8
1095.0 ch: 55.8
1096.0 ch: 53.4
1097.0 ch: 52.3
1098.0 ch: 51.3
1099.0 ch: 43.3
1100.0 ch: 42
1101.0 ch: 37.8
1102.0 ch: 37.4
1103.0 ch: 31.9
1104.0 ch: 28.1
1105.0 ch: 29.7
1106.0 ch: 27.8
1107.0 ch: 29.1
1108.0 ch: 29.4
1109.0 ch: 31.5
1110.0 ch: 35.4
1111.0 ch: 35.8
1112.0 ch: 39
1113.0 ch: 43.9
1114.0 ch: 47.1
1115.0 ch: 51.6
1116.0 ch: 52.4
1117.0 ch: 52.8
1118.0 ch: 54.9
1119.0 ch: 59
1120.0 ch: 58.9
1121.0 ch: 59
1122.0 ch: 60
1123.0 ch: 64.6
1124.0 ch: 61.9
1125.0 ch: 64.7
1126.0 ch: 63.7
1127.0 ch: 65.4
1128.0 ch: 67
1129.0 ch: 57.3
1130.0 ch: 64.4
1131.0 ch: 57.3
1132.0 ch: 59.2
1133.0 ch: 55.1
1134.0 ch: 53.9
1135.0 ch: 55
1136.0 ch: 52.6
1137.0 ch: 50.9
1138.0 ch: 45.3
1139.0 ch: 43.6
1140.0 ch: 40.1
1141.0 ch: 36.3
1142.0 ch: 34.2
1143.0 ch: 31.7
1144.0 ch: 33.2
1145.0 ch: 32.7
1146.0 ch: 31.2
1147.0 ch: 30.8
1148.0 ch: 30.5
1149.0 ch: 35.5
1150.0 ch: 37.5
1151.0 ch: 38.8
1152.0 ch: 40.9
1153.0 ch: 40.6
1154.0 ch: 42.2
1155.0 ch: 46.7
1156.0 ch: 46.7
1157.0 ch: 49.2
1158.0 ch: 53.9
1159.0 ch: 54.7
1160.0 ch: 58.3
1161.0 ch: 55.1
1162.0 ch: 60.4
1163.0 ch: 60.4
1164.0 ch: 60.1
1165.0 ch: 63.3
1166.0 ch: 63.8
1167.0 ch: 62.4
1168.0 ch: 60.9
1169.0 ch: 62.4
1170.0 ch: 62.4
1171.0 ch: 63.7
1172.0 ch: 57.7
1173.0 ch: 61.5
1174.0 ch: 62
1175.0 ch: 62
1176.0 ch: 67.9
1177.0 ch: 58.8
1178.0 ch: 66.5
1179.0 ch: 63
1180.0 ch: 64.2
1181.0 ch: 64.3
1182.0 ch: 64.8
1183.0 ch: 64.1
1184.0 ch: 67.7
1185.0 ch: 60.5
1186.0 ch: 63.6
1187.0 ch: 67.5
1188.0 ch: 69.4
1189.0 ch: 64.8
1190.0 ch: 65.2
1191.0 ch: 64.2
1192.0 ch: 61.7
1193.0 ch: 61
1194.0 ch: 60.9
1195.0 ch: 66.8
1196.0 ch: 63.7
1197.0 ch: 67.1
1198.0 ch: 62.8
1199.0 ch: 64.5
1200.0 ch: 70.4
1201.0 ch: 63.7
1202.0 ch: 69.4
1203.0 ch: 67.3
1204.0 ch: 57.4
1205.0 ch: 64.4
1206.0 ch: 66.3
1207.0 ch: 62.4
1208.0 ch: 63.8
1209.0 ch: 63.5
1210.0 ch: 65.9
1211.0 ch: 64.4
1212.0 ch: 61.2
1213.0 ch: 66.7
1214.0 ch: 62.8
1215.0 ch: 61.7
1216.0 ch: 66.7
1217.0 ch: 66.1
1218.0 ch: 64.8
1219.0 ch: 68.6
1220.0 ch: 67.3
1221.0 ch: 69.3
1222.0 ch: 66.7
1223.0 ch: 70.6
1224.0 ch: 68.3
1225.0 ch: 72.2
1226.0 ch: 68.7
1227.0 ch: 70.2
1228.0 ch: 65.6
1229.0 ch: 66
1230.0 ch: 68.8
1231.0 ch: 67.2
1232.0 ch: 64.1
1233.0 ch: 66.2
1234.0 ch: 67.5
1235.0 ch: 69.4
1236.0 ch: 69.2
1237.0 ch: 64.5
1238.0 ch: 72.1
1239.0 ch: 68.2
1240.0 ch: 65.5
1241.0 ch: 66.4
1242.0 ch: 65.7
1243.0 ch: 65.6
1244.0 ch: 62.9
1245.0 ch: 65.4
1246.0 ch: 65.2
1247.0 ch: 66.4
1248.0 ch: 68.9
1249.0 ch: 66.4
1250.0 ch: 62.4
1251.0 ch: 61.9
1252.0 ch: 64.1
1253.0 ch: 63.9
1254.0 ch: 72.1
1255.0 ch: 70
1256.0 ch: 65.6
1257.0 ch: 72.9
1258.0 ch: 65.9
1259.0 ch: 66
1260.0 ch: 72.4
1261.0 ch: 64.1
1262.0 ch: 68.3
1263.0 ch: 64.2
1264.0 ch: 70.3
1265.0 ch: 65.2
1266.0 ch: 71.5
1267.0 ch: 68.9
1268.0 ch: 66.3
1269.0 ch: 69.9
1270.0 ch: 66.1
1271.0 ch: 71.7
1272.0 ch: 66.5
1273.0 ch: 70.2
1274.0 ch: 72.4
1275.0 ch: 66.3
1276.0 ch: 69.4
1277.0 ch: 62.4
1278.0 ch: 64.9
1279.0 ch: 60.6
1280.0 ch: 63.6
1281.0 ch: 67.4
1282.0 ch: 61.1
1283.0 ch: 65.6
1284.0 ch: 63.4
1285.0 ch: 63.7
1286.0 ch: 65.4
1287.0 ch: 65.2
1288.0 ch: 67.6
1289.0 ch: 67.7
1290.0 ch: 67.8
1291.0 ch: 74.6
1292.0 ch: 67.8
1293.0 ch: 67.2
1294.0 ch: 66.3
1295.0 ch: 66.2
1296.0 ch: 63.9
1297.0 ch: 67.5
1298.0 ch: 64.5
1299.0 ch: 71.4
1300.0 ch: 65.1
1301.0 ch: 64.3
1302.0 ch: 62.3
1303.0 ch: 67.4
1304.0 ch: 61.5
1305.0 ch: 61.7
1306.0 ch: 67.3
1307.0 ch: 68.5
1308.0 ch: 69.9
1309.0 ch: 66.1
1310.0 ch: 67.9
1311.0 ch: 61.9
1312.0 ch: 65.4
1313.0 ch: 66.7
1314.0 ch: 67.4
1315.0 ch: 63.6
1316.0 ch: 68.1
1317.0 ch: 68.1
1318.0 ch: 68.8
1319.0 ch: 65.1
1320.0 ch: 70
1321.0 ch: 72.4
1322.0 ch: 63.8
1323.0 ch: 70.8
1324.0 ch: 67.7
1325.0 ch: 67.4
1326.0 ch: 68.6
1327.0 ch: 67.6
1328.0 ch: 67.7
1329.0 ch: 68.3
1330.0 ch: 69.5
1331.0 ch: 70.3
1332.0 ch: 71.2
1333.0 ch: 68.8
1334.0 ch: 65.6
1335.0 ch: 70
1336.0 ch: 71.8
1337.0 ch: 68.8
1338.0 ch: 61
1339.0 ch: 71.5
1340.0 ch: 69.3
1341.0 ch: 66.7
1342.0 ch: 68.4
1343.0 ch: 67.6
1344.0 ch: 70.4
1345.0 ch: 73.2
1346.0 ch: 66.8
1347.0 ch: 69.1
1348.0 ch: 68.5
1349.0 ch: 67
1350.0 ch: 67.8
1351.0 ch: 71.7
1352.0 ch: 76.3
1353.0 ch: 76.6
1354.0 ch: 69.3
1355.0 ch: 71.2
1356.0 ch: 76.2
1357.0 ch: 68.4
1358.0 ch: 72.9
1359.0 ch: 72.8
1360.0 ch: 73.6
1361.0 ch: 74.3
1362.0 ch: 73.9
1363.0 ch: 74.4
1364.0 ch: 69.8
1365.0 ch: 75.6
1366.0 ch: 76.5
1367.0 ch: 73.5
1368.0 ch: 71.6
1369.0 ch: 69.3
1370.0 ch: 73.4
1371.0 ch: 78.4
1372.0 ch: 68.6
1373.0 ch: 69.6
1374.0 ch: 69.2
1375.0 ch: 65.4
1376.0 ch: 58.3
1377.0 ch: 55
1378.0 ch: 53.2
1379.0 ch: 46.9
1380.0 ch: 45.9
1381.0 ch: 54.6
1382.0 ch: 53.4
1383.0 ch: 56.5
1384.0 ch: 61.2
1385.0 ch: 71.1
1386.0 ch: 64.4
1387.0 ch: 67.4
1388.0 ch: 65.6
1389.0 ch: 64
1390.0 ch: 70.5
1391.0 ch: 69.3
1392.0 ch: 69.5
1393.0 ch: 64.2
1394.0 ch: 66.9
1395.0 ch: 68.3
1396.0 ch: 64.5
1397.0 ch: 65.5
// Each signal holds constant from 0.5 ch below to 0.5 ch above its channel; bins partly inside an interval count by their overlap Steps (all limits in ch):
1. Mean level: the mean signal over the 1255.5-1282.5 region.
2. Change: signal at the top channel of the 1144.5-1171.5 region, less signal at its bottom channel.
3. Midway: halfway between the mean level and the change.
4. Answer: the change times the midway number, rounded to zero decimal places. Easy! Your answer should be 1522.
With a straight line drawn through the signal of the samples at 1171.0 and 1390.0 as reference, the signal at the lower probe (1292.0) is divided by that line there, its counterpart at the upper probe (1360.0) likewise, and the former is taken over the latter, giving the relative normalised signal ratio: 0.95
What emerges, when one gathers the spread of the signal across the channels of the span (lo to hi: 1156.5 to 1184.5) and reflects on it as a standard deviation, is 4.2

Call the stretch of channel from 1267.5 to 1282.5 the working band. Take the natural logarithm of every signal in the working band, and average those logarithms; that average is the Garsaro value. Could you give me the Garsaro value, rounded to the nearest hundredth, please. 4.20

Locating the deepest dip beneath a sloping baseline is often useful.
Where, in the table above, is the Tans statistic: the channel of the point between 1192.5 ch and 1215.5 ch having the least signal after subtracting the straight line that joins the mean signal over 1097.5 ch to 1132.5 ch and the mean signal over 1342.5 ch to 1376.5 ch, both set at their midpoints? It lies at 1204.0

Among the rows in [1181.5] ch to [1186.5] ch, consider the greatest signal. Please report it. 67.7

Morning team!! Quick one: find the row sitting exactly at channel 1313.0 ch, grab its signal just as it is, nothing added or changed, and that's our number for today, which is 66.7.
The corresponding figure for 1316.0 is 68.1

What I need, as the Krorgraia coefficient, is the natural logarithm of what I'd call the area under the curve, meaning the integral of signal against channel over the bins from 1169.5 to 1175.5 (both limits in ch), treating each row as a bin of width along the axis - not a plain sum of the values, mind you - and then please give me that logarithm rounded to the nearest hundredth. 5.91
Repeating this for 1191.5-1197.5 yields 5.94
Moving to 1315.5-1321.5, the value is 6.02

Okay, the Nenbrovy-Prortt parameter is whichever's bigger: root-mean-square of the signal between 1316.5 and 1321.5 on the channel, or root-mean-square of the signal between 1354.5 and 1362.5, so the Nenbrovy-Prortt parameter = 72.9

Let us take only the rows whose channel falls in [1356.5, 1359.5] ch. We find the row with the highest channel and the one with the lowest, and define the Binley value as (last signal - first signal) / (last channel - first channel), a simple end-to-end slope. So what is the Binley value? 2.2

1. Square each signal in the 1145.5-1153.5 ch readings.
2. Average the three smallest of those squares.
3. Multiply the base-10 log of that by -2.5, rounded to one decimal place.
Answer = -7.4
